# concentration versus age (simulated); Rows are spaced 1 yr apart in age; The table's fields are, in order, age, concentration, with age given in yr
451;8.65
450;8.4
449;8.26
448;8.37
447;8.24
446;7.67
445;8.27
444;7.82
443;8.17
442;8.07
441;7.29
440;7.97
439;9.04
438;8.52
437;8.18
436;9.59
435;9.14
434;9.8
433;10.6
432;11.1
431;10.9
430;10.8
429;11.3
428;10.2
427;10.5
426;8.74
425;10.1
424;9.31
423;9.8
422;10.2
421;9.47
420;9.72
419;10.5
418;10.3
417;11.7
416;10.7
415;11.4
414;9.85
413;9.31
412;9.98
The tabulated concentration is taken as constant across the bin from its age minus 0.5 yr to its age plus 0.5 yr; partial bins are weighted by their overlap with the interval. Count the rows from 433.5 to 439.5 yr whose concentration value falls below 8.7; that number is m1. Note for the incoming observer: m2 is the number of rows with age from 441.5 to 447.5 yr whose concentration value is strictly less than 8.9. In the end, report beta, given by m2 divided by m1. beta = 3.0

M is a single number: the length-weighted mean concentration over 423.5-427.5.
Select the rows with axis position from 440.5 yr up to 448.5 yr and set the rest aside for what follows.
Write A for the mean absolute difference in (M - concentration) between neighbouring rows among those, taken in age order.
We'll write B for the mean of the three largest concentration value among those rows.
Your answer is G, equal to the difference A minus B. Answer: -7.9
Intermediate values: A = 0.4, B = 8.3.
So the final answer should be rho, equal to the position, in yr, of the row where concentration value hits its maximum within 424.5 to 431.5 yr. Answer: 429 yr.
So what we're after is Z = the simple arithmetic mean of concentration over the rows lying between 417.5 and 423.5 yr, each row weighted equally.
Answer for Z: 10.0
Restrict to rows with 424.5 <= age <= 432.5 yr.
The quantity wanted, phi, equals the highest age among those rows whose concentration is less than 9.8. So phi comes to 426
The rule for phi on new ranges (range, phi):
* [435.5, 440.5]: 440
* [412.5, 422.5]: 421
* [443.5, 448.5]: 448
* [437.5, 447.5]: 447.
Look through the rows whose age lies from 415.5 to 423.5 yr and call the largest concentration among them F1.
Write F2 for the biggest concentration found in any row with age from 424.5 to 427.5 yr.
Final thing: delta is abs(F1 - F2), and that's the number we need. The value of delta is 1.2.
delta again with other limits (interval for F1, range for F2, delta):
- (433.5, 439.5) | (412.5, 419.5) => 1.9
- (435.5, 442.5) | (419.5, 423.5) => 0.6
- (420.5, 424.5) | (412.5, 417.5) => 1.5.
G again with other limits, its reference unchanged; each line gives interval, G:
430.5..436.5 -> -10.3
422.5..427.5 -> -9.0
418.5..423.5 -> -9.6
